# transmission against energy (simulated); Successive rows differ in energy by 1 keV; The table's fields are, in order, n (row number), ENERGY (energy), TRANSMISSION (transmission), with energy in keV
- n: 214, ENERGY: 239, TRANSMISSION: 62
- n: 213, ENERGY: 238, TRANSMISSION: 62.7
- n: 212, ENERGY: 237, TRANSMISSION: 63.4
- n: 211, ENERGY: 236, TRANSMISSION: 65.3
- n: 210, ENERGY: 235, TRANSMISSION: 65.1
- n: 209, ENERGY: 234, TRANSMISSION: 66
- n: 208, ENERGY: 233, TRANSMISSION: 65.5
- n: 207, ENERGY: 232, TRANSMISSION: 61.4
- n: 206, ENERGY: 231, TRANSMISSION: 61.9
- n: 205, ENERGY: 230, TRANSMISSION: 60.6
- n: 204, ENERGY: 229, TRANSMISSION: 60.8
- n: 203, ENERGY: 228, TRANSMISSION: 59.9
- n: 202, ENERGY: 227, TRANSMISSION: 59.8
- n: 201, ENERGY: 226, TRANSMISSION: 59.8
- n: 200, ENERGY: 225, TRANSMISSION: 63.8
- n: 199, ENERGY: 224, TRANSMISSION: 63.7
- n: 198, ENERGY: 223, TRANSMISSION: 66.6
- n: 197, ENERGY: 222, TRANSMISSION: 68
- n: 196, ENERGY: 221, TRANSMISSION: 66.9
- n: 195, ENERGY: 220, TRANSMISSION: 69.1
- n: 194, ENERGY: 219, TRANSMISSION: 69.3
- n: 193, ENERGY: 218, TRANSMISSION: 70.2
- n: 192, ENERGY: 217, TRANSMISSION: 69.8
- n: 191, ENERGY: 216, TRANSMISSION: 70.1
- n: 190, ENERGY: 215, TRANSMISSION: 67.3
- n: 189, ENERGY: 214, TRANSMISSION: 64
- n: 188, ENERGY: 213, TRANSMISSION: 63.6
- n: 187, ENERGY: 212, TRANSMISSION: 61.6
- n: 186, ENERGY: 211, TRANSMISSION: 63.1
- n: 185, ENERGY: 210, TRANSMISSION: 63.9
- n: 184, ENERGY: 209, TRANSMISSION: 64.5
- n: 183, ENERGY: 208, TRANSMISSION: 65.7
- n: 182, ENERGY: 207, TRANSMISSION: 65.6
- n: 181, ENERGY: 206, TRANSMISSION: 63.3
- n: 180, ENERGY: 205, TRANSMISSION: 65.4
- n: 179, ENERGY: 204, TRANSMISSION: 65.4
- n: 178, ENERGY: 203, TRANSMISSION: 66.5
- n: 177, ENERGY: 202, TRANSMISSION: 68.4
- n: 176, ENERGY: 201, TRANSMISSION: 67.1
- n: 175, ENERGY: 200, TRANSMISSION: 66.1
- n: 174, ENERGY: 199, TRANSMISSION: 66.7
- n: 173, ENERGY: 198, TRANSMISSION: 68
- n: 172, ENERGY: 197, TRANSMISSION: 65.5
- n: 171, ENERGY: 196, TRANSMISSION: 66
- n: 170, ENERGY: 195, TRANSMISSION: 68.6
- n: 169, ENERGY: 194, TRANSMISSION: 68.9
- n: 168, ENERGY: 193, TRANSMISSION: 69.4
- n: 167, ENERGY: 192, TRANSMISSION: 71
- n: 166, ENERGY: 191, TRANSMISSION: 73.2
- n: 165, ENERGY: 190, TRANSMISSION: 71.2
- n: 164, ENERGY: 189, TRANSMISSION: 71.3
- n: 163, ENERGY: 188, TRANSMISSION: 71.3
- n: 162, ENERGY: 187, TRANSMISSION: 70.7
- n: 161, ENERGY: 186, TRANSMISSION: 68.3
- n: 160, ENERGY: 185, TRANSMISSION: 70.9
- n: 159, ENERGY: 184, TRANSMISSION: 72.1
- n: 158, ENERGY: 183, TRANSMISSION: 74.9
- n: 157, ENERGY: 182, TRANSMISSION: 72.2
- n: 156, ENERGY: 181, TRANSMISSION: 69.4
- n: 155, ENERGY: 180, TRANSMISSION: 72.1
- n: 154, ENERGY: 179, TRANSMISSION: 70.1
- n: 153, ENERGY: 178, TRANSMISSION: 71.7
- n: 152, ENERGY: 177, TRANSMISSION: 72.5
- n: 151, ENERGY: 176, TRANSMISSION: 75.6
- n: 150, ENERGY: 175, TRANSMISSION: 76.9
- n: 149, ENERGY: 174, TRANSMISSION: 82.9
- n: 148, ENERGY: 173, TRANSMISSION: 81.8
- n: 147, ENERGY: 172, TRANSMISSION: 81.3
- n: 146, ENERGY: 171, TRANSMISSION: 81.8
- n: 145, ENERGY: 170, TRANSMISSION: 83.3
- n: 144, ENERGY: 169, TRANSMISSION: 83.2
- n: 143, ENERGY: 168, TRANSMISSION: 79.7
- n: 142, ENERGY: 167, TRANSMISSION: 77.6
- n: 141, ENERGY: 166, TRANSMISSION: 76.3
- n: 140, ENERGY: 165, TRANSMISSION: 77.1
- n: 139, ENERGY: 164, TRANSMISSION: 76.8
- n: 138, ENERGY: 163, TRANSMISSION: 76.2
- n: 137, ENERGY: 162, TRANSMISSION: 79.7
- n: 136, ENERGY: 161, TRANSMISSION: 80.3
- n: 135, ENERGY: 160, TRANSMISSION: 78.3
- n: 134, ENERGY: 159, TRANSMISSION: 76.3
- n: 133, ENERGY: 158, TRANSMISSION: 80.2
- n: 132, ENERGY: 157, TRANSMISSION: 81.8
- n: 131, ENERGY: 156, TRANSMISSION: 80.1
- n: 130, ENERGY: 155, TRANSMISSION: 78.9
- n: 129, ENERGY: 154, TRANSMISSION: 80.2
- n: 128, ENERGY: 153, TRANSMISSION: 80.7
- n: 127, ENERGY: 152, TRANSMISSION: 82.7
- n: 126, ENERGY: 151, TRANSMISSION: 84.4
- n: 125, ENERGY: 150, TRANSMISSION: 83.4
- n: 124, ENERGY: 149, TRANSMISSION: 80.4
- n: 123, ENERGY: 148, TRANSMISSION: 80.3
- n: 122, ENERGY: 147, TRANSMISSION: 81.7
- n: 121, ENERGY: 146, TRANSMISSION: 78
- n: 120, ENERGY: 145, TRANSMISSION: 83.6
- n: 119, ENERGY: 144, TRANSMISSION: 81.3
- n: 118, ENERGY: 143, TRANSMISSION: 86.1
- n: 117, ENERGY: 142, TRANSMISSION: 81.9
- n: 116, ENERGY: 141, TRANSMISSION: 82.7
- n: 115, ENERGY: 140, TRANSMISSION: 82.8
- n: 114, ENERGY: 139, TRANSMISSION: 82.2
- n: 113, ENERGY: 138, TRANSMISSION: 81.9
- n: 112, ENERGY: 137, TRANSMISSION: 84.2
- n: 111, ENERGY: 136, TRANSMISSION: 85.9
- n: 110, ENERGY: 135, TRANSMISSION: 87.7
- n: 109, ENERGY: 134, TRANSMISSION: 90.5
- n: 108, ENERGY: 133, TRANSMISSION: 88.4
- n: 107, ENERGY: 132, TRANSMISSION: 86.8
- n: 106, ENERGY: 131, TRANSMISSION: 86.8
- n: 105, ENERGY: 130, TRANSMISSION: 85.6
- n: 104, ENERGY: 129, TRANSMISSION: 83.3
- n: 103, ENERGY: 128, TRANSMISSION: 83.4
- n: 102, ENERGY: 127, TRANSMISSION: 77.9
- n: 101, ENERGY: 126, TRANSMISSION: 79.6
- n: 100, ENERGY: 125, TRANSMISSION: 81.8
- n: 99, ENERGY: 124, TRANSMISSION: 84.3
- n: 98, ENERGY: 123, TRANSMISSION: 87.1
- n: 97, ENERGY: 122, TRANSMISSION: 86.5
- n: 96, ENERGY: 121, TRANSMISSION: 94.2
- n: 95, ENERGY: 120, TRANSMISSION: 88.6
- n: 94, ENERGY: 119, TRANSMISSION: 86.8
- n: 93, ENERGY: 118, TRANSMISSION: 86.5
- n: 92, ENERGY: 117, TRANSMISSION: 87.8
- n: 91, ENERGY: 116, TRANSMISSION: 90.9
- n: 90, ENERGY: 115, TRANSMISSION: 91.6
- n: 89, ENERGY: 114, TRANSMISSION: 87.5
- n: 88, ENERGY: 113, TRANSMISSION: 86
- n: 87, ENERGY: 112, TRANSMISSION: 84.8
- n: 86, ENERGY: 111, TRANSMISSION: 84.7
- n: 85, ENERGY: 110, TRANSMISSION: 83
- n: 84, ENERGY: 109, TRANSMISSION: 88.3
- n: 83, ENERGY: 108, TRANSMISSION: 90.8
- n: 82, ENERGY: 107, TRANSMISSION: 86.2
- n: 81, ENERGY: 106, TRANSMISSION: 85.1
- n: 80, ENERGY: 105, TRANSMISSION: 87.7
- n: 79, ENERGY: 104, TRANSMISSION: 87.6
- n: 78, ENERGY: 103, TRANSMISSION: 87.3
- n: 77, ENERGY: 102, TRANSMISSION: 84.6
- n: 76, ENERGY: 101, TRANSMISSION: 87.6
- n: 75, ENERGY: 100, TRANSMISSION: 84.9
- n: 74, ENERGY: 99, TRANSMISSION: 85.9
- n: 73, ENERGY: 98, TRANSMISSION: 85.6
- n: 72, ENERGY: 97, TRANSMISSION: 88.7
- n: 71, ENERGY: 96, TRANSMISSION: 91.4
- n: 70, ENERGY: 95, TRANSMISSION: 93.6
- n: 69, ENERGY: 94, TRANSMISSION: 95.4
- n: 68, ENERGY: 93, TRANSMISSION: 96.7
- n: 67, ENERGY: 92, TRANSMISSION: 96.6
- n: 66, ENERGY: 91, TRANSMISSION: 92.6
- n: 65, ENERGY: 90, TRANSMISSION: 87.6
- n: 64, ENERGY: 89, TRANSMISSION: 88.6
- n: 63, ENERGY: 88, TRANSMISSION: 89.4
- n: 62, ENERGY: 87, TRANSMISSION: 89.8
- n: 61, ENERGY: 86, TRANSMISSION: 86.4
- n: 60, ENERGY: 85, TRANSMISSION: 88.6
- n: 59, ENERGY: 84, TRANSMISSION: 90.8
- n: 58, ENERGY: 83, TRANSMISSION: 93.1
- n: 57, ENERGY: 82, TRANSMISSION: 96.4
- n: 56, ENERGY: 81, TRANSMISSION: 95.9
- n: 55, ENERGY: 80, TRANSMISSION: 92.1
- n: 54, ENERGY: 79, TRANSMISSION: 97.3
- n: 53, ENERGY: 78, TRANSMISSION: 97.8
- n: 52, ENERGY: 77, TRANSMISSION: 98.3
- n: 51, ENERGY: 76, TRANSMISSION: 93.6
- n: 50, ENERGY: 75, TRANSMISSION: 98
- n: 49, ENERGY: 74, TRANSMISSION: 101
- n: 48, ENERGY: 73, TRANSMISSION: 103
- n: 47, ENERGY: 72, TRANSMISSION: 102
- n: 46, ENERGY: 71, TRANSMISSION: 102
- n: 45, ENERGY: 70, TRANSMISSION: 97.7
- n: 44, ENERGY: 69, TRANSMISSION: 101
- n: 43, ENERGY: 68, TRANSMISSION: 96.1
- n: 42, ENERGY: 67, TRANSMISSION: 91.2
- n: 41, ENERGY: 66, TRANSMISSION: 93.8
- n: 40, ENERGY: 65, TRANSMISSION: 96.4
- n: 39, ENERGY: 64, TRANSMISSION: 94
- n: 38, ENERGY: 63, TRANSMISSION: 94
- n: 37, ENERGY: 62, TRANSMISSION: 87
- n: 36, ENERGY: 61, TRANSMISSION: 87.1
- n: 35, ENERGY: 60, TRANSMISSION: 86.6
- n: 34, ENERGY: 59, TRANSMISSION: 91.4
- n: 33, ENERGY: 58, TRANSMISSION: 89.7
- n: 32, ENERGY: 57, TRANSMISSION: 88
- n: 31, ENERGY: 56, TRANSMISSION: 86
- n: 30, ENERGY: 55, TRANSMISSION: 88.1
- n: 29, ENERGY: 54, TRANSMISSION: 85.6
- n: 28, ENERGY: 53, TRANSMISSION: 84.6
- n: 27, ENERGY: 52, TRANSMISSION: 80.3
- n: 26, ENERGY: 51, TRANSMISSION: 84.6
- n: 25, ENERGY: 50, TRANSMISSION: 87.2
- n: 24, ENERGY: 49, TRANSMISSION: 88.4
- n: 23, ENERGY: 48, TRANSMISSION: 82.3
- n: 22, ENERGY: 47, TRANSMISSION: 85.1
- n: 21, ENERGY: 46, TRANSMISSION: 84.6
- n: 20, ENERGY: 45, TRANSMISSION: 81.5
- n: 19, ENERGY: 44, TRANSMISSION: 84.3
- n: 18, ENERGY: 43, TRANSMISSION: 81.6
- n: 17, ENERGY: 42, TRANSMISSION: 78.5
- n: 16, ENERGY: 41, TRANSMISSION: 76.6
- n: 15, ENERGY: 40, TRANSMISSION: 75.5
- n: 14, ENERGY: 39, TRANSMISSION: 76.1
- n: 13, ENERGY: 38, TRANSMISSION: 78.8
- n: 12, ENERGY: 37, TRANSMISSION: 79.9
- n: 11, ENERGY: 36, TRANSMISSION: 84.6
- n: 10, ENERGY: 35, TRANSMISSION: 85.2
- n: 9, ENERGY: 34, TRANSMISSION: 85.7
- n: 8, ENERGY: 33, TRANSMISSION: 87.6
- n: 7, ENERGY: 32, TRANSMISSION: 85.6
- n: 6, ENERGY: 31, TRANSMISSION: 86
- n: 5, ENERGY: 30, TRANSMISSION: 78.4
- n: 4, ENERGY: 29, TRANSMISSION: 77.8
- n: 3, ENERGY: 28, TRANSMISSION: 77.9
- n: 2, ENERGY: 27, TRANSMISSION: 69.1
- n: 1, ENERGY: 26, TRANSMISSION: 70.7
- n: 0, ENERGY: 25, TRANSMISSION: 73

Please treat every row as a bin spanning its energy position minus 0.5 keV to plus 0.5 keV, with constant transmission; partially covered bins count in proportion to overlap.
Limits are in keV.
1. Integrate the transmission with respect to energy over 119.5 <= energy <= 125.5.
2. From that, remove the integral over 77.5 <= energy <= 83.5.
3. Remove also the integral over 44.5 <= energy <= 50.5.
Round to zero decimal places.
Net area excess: -559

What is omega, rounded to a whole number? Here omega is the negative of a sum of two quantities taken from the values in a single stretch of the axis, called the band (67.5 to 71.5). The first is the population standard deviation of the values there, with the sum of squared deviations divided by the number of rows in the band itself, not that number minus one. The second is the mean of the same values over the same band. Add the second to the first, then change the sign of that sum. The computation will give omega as -102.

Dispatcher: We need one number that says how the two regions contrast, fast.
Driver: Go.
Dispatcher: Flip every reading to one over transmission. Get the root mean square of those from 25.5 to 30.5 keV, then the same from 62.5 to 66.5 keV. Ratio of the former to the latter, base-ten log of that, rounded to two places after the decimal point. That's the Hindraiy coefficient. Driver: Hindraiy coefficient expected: 0.10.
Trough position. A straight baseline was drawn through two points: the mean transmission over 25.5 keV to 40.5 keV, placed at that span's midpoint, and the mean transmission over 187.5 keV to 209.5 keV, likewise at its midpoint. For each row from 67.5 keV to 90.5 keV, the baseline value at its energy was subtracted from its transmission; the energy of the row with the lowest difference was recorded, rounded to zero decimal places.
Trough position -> 86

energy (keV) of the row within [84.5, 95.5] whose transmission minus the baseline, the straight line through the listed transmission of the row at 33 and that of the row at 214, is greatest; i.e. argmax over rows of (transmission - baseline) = 93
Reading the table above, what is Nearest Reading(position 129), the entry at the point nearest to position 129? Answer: 83.3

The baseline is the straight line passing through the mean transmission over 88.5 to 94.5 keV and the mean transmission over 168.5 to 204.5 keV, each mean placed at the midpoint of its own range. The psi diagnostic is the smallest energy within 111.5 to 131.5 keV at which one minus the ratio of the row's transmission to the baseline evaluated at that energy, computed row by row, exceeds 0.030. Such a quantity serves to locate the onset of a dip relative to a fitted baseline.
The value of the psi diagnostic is 112 keV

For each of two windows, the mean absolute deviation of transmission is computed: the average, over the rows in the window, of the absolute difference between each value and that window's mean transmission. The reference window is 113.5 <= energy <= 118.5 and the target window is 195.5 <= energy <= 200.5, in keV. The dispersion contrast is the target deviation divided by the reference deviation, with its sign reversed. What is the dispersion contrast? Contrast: -0.37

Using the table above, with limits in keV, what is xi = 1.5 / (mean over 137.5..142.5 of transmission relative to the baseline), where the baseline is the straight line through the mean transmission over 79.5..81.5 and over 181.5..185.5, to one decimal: 2.1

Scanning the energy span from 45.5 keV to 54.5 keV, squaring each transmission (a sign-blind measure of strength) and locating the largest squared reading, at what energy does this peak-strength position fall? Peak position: 49 keV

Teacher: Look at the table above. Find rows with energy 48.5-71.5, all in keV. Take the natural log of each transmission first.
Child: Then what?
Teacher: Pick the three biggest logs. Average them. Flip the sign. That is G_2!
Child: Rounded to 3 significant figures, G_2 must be -4.61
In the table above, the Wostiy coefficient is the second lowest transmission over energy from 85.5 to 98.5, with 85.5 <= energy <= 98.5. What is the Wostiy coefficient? 86.4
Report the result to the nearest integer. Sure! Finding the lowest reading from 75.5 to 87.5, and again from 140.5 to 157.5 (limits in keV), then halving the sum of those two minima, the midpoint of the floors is 82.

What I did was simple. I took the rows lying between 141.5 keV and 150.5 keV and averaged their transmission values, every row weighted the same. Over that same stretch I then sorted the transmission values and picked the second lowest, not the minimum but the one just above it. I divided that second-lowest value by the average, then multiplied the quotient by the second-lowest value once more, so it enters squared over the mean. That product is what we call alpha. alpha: 79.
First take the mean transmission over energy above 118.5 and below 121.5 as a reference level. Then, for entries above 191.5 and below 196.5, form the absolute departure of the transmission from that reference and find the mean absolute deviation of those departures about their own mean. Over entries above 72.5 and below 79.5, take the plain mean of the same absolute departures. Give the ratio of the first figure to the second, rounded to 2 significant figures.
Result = 0.14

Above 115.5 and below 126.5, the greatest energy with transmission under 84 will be 126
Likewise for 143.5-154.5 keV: 154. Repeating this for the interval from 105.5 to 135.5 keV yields 129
